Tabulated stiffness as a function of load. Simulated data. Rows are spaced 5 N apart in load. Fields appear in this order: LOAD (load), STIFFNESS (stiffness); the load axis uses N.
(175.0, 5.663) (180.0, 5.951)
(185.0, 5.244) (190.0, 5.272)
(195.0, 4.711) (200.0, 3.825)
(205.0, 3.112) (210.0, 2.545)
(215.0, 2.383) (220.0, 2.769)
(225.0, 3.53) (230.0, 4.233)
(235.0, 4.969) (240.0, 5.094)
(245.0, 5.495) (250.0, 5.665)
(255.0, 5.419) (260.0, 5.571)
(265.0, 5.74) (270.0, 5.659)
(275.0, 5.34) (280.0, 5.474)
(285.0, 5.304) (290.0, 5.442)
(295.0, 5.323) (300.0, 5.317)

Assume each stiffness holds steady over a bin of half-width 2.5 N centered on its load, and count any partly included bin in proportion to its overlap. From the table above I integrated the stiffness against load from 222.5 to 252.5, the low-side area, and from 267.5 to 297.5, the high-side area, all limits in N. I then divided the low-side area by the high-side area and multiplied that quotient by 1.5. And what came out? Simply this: 1.3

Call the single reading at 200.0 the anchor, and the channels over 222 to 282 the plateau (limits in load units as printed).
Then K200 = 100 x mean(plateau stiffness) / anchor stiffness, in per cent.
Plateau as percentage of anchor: 135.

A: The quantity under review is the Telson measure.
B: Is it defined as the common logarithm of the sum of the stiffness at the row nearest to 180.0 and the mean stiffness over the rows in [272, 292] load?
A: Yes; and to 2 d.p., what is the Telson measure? 1.05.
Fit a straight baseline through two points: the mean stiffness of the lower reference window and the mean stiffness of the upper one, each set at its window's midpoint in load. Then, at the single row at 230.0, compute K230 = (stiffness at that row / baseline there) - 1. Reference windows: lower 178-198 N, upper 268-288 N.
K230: -0.21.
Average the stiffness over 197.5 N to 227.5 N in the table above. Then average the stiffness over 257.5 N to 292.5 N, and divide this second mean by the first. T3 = 1.8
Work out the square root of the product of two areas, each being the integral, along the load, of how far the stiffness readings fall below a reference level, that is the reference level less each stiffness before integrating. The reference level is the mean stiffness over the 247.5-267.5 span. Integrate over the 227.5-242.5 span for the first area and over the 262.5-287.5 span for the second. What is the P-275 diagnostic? 5.5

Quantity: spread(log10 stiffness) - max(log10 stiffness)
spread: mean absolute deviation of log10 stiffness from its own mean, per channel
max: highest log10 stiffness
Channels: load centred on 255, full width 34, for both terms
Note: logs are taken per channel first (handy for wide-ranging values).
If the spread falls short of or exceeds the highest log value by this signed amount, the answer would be -0.75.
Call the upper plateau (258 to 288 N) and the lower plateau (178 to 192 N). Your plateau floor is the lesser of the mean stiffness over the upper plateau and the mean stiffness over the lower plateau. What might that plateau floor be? 5.5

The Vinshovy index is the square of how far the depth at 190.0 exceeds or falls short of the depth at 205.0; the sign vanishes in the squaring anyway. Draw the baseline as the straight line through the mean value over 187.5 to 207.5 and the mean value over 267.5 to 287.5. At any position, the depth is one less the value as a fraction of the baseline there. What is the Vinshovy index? 0.32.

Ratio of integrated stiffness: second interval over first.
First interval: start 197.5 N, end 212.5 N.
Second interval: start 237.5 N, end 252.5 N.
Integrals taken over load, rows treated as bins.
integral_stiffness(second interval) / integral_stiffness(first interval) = 1.7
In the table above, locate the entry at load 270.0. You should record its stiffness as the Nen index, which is 5.659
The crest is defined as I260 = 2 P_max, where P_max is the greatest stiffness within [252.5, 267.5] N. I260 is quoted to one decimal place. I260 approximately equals 11.5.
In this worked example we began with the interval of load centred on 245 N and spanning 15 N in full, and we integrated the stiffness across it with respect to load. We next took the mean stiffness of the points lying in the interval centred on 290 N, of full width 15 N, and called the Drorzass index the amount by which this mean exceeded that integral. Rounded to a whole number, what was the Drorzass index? -76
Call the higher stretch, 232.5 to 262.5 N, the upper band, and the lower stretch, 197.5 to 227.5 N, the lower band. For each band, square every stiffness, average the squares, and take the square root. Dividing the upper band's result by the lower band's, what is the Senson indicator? 1.75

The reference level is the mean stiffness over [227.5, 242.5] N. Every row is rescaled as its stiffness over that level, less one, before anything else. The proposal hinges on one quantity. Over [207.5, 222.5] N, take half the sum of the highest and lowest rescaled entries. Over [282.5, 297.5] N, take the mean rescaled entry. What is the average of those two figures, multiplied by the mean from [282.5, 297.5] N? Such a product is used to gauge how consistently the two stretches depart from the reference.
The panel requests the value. -0.021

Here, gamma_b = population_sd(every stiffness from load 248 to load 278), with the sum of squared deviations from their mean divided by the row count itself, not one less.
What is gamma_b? 0.1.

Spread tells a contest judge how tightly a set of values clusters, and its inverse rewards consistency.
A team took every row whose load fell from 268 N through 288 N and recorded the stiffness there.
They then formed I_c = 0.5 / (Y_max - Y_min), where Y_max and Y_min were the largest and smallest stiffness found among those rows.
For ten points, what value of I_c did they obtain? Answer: 1.4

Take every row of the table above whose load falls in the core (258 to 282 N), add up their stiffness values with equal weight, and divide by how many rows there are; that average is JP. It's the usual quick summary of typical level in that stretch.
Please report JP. 5.56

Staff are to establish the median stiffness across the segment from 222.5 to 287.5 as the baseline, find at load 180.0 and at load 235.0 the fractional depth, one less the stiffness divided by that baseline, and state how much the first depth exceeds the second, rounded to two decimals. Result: -0.18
